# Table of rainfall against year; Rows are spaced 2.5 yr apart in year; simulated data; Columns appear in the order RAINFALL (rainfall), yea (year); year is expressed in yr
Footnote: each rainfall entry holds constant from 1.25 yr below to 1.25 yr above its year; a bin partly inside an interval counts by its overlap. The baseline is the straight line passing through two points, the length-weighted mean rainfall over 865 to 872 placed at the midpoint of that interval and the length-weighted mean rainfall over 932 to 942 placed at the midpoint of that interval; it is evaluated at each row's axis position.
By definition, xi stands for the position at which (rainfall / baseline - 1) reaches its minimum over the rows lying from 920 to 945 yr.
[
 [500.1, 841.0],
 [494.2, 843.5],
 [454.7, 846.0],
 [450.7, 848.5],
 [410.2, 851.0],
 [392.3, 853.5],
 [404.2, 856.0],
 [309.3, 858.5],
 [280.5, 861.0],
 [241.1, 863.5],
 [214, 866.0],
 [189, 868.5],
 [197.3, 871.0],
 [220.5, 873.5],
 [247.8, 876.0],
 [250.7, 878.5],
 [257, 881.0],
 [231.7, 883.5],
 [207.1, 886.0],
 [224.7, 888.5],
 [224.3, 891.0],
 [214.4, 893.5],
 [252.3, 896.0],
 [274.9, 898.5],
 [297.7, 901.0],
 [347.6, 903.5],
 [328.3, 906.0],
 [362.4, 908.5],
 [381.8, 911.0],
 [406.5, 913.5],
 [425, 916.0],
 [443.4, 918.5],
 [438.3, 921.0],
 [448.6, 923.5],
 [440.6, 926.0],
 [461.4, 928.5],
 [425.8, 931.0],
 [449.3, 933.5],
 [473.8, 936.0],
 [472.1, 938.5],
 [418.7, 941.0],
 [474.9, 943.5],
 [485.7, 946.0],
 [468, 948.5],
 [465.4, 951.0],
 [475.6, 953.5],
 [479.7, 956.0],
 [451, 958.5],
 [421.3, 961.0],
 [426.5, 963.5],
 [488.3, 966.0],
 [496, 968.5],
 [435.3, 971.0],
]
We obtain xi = 941.0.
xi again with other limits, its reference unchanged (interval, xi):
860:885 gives 883.5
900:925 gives 901.0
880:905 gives 893.5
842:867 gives 866.0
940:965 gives 963.5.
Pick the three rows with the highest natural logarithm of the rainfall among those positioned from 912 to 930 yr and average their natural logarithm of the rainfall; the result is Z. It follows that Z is 6.11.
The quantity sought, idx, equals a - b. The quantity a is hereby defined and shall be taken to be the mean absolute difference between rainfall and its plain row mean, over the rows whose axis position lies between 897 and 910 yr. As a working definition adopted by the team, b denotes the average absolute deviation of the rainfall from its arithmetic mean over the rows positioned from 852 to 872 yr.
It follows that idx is -39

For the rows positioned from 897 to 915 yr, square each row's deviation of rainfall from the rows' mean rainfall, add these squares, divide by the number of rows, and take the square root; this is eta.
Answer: 43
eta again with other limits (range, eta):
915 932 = 12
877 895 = 17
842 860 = 55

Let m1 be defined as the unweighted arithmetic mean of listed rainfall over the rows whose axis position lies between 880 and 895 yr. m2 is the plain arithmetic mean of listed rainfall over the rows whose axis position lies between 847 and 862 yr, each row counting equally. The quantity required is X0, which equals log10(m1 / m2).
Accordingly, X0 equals -0.22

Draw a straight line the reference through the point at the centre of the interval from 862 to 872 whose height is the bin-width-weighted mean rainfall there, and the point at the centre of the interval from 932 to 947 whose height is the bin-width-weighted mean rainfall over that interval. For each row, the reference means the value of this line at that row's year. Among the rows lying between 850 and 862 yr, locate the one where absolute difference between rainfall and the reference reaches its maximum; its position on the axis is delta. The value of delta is 851.0 yr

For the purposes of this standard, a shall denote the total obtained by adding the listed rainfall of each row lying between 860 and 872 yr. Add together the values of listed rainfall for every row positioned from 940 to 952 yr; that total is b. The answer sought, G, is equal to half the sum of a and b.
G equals 1717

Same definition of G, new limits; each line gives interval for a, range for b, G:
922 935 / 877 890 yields 1698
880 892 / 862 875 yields 1103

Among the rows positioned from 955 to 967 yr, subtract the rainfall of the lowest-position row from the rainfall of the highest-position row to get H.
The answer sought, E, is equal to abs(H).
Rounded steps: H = 9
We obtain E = 9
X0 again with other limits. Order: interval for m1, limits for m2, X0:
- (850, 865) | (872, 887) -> 0.16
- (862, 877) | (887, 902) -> -0.06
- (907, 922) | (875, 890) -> 0.24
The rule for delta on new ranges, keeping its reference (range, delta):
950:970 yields 963.5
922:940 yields 923.5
